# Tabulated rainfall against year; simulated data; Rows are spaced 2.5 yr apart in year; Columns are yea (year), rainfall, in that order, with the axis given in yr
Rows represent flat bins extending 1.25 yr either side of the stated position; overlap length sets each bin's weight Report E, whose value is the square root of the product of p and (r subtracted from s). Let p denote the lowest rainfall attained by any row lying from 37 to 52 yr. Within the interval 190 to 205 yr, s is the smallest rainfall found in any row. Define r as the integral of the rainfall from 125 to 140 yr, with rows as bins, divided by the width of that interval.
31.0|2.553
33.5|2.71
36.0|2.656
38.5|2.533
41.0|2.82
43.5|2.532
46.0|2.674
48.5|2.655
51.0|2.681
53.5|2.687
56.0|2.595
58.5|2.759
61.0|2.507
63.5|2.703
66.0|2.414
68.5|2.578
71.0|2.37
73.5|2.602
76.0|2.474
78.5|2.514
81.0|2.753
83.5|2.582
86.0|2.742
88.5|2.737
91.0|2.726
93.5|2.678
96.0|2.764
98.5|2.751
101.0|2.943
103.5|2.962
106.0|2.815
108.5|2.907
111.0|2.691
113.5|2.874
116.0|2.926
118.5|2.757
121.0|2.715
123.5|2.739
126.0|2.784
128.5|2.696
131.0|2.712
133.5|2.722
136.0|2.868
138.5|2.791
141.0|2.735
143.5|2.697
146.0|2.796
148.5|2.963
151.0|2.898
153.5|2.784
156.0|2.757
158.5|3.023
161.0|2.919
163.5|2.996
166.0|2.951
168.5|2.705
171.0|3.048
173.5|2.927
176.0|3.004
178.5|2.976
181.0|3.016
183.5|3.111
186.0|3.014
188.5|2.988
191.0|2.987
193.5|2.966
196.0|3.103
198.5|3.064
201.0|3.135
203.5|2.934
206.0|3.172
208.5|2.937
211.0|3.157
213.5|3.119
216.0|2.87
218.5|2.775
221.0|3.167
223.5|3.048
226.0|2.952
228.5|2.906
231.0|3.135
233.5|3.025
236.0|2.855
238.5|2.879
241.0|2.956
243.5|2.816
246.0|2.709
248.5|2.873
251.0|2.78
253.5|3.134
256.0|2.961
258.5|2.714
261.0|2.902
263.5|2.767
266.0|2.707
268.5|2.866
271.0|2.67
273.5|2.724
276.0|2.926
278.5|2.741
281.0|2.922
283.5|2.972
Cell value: 0.7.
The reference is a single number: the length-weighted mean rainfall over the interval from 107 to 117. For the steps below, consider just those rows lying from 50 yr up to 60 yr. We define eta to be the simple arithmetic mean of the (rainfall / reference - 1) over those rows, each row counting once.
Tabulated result -0.06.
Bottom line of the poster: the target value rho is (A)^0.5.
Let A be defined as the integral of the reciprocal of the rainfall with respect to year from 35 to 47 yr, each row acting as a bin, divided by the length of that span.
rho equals 0.62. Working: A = 0.38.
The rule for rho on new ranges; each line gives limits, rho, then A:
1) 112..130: 0.60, 0.36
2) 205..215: 0.57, 0.32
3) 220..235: 0.57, 0.33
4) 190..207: 0.57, 0.33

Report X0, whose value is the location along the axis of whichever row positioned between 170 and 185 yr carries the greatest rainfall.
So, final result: 183.5 yr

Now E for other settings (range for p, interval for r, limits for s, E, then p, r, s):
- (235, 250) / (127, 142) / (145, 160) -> 0.1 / 2.709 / 2.75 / 2.757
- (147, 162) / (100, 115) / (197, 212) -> 0.4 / 2.757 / 2.87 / 2.934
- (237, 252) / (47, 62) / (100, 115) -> 0.3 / 2.709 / 2.65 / 2.691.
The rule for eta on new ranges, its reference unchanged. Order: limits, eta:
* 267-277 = -0.02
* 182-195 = 0.06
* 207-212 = 0.07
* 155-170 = 0.02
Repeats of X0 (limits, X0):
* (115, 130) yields 116.0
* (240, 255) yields 253.5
